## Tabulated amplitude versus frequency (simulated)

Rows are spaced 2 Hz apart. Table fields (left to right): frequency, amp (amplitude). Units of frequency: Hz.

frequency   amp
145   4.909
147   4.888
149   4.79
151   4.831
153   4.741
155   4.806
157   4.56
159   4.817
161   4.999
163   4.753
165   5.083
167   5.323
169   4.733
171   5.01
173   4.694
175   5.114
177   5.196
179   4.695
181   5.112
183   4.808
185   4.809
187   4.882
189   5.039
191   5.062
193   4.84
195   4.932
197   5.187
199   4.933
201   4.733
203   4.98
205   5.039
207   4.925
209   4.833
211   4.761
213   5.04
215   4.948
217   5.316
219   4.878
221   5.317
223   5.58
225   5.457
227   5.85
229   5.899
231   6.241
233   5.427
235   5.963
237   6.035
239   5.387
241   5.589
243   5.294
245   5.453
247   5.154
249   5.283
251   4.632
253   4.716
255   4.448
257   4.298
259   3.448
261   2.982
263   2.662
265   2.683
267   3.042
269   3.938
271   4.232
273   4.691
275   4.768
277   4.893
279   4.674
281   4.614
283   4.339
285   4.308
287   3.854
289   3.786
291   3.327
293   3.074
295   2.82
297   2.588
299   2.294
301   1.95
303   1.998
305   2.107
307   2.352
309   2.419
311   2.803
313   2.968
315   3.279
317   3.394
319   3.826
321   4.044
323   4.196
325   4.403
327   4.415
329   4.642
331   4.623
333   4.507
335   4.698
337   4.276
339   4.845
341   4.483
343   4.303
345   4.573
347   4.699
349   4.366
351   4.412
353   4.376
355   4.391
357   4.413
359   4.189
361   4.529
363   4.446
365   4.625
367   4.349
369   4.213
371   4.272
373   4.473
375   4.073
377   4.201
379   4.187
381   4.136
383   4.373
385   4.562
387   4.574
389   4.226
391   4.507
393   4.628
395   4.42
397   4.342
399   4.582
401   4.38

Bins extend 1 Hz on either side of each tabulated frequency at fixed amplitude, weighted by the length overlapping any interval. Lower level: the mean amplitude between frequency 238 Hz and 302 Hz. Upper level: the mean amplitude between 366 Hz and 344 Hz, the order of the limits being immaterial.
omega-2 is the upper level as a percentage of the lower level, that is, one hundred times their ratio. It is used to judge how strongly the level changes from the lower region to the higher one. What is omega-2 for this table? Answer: 110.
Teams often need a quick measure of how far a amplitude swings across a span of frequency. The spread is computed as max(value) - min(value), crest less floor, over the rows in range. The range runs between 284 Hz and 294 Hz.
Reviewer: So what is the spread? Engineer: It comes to 1.2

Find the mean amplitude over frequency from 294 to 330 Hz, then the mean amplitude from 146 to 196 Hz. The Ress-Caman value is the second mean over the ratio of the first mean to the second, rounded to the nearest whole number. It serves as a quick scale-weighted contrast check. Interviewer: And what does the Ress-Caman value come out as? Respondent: 8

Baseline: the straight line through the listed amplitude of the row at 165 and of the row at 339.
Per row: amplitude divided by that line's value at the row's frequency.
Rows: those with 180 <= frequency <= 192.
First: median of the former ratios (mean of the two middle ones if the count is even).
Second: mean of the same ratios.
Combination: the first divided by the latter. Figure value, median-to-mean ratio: 1.00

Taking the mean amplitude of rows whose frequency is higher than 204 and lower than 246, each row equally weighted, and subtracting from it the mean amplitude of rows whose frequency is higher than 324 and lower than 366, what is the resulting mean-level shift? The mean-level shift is 0.9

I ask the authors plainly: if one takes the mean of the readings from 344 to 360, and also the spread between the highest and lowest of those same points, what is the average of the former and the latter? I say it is 2.5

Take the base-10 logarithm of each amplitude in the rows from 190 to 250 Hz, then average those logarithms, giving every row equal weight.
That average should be 0.72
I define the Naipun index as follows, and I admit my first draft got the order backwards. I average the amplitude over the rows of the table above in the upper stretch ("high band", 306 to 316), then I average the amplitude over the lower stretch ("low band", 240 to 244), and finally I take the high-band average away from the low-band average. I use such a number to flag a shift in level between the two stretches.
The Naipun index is 2.7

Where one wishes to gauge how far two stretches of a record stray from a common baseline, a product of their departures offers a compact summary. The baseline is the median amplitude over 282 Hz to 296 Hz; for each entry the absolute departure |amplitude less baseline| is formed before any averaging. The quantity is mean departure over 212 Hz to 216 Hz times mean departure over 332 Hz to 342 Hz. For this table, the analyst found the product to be 0.94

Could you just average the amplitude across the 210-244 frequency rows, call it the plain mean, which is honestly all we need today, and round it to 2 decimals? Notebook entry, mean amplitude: 5.47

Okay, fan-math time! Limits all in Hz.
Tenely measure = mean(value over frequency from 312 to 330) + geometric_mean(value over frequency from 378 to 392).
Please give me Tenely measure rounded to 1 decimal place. 8.3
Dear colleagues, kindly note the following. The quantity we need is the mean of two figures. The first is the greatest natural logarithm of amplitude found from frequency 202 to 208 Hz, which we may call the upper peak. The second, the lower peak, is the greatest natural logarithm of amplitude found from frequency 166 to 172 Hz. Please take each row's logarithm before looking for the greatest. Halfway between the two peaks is 1.64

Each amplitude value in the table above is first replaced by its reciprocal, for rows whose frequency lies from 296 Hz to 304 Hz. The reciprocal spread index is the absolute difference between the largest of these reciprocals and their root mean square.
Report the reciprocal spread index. 0.051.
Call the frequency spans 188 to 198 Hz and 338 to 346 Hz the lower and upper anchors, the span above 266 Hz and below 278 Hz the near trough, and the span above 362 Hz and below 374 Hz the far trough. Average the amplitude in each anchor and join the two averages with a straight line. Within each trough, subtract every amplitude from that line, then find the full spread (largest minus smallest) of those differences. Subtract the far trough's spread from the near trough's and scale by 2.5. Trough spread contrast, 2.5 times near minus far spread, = 3.7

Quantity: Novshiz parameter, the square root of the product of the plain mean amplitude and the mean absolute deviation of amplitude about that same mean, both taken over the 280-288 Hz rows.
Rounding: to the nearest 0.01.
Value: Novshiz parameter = 0.95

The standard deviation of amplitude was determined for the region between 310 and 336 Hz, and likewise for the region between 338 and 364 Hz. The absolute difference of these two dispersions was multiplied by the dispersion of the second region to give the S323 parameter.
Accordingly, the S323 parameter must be 0.08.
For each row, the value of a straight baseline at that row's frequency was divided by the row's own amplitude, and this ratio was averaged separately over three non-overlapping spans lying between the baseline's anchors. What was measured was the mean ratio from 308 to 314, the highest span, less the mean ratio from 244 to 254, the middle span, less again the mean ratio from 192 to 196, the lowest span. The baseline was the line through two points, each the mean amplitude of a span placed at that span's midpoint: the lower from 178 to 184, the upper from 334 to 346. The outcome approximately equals -0.2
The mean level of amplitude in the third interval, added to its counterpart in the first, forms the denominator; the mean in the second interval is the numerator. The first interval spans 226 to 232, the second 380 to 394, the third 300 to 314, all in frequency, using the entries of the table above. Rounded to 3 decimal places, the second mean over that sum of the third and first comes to 0.529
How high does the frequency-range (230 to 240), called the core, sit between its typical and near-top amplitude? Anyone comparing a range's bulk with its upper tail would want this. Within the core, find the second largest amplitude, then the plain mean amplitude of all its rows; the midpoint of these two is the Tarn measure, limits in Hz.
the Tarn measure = 5.9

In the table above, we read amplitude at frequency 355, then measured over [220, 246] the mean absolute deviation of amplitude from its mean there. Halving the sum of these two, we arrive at 2.3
